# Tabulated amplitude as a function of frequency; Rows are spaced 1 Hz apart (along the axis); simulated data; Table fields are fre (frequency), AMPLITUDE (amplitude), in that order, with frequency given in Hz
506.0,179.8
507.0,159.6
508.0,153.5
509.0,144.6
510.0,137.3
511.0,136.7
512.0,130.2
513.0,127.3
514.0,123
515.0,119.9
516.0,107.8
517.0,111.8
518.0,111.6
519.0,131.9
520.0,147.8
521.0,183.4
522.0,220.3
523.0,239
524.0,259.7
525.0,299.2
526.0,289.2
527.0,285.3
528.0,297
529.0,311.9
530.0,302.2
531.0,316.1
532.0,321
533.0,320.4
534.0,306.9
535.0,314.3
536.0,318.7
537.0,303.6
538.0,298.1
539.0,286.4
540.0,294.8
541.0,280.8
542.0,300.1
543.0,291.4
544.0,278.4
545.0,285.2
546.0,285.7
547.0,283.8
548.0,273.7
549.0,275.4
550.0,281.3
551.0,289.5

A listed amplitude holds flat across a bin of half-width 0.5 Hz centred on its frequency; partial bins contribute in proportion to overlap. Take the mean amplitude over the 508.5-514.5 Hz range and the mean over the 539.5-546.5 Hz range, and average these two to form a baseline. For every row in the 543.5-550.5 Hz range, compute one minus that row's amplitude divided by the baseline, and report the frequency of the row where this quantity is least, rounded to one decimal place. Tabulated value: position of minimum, 546.0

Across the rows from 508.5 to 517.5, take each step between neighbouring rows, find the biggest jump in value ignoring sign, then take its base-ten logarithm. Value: 1.08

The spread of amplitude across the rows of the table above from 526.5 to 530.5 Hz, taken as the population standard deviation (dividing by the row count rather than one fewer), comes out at 10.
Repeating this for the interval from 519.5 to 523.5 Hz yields 35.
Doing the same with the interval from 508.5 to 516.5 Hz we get 11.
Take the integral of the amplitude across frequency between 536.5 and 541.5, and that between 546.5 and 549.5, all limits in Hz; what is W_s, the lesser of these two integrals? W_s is 833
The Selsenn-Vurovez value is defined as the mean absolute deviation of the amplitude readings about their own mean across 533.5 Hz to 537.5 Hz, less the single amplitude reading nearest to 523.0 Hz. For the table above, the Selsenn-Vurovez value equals -233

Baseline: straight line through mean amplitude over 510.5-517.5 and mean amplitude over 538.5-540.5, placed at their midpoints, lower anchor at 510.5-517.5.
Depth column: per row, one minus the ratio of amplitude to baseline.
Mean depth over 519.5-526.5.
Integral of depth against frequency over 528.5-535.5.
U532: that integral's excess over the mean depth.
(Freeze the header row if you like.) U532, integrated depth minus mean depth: -1.8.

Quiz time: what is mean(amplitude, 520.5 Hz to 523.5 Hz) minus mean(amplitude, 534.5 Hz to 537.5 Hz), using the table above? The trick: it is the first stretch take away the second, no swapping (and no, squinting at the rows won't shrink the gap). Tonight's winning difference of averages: -98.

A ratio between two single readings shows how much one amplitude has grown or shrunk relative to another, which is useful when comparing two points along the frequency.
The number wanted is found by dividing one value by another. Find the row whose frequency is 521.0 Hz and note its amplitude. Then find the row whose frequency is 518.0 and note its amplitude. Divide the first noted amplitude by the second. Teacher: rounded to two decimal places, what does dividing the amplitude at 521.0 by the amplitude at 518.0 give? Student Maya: 1.64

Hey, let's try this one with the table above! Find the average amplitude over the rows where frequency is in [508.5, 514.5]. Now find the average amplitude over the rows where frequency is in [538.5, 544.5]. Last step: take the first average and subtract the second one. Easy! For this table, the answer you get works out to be -155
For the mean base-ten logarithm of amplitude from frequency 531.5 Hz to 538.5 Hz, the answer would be 2.49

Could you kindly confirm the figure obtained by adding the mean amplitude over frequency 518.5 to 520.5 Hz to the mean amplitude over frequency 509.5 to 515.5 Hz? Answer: 269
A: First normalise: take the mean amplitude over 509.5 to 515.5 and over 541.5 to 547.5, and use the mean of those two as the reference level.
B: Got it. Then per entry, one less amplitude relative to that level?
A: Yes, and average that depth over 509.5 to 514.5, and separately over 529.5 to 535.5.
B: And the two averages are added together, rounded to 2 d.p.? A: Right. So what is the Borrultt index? -0.13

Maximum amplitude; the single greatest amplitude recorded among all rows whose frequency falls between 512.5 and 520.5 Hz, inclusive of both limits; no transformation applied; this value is 147.8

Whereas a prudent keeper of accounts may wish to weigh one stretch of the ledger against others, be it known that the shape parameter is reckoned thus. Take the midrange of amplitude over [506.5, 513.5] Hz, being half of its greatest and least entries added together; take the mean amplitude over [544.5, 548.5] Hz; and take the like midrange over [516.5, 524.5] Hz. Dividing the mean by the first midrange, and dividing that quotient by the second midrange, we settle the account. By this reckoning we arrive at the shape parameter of 0.011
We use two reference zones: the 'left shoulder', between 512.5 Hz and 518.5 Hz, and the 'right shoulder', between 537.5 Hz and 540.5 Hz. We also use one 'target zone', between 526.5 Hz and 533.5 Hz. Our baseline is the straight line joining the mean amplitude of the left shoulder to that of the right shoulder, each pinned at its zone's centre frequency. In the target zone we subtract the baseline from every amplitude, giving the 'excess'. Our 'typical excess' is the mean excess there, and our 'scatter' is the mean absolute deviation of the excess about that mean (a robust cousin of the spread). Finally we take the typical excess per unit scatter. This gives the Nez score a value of 17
